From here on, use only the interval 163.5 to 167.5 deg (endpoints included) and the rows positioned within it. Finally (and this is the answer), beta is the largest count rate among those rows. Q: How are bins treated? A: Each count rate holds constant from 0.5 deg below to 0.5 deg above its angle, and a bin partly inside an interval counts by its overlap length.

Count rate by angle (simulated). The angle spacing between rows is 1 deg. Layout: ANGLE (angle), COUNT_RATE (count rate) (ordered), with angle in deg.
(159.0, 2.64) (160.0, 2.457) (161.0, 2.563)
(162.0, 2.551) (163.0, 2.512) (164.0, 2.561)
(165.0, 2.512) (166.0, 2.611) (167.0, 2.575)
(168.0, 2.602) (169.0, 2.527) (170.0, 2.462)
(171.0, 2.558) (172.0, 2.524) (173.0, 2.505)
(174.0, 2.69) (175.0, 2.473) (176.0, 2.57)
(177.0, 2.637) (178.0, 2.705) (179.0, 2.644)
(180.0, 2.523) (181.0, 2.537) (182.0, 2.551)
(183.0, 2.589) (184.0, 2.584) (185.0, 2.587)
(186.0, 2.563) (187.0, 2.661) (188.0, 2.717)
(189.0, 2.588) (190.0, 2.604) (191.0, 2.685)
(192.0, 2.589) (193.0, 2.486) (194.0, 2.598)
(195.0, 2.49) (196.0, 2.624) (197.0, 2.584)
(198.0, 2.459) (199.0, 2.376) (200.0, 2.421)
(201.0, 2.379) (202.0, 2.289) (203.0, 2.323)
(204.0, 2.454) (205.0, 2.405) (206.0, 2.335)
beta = 2.611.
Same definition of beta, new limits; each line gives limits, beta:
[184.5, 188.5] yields 2.717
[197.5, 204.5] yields 2.459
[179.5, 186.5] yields 2.589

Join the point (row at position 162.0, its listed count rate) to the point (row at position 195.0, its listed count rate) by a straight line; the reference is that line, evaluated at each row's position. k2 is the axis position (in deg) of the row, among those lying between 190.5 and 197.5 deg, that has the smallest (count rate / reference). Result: 193.0 deg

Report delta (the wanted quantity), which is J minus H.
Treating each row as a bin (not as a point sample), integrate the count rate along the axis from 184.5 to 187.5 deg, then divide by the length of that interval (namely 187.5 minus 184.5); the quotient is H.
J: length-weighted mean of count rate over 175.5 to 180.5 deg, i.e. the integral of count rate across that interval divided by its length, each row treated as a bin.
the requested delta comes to 0.012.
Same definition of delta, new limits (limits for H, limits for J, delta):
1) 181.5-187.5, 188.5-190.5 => 0.007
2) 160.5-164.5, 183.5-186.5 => 0.031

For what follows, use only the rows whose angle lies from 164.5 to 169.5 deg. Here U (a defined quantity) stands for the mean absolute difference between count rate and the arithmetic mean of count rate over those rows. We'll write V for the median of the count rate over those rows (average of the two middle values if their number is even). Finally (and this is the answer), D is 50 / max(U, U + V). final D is 19.14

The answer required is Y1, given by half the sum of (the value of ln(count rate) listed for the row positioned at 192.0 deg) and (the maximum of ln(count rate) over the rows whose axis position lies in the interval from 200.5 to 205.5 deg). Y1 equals 0.924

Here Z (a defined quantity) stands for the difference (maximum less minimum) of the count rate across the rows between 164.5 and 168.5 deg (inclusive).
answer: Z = 0.10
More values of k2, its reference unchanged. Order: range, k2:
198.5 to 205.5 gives 202.0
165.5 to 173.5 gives 170.0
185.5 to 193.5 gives 193.0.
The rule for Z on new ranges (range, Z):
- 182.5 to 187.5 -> 0.10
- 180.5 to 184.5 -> 0.05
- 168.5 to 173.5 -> 0.10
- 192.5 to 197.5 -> 0.14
